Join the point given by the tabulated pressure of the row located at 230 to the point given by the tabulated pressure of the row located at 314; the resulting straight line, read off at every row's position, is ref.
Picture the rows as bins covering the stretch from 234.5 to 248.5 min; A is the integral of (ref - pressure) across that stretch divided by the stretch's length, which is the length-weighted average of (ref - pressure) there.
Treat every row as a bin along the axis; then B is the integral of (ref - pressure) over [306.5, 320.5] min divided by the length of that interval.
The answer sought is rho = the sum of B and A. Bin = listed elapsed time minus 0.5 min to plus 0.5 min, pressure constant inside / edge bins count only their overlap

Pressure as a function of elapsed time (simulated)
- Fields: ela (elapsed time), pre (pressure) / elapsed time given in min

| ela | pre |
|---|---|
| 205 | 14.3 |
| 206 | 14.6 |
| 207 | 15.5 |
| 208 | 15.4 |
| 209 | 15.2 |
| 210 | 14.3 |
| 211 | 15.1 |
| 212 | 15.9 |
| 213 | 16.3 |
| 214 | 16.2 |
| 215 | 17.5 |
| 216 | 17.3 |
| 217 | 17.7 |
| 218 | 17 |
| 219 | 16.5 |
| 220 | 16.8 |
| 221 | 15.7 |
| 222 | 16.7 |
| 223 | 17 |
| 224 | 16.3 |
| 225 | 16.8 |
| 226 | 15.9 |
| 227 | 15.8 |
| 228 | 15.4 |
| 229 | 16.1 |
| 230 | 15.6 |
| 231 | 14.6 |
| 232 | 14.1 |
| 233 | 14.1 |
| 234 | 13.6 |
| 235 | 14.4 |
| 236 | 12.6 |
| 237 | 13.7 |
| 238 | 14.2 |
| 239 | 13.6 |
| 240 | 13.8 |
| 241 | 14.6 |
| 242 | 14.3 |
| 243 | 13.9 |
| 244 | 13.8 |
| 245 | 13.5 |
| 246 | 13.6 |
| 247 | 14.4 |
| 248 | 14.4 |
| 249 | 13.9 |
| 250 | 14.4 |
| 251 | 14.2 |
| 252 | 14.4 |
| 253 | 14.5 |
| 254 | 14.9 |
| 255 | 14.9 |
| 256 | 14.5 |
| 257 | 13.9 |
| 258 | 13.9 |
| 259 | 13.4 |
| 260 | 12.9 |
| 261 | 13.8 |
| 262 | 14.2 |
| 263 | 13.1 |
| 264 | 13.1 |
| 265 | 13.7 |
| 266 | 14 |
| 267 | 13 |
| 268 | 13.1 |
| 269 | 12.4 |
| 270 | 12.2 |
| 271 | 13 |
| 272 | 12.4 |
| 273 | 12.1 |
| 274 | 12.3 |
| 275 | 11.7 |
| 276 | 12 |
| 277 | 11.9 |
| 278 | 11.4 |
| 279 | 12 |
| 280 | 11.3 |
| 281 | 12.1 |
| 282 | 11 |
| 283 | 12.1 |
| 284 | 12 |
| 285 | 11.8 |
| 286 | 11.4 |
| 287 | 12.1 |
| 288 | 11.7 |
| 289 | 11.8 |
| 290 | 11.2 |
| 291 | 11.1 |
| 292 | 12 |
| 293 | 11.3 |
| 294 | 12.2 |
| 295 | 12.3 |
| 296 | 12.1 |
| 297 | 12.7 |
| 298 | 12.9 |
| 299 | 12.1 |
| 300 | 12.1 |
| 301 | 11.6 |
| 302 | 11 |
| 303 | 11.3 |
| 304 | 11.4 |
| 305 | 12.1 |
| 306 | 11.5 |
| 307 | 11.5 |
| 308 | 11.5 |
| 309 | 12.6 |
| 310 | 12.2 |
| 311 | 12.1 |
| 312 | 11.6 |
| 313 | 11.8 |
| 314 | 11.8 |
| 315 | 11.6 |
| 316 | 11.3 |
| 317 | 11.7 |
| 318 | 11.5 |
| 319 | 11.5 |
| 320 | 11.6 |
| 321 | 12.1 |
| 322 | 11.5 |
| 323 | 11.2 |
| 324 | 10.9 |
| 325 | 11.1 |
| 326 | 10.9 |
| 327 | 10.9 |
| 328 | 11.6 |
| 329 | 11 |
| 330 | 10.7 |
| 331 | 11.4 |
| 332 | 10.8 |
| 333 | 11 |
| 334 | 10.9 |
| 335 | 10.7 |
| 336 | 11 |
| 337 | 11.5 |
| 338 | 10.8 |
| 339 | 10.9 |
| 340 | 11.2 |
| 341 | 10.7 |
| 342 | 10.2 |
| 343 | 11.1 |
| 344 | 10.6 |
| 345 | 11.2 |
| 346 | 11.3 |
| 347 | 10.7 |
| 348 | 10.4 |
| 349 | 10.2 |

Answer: 1.3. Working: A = 1.2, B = 0.1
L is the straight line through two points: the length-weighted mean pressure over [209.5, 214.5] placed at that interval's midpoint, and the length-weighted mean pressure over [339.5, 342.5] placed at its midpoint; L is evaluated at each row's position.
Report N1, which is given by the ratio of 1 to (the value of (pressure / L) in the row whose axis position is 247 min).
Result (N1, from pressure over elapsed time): 0.99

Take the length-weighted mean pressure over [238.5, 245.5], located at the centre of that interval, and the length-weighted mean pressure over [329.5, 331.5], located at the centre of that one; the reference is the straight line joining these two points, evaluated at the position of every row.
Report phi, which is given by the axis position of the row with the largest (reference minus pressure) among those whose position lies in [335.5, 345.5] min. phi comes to 342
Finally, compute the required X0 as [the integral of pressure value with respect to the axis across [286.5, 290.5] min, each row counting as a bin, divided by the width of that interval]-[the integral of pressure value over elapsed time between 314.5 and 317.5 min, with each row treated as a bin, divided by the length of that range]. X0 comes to 0.2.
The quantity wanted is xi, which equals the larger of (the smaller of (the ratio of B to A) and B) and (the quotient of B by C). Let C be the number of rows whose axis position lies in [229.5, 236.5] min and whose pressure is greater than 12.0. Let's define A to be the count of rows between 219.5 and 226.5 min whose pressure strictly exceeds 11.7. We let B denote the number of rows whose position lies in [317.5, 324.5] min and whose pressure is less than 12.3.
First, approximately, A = 7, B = 7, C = 7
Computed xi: 1.0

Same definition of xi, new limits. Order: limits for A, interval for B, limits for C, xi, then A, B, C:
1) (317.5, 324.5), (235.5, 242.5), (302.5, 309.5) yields 0.0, 1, 0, 2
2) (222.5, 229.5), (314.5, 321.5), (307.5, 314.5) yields 2.3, 7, 7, 3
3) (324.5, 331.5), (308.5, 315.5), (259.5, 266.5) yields 6.0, 0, 6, 7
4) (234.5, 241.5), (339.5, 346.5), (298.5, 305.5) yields 2.3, 7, 7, 3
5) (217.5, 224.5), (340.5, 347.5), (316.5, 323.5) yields 7.0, 7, 7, 1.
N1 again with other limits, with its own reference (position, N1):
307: 1.04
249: 1.02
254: 0.94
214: 0.96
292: 1.05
